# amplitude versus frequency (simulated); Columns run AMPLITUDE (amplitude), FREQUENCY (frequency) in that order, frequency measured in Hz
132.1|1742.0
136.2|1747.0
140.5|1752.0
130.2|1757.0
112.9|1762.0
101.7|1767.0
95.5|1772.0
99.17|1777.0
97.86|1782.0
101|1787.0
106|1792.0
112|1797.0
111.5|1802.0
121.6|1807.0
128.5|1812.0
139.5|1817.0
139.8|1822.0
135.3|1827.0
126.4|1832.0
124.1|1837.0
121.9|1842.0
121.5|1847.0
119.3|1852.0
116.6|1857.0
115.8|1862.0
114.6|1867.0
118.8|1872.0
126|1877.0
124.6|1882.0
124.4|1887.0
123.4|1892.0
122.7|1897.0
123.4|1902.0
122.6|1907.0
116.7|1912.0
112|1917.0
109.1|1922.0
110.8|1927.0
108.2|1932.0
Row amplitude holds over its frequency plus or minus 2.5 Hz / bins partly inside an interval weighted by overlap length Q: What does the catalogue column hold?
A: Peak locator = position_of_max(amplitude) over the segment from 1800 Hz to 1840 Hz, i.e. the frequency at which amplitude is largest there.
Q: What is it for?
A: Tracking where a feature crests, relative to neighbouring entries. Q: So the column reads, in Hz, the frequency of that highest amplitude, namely 1822.0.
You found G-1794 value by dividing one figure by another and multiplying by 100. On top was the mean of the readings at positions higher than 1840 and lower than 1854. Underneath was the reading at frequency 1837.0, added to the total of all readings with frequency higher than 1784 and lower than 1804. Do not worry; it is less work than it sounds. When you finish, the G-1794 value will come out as 21.8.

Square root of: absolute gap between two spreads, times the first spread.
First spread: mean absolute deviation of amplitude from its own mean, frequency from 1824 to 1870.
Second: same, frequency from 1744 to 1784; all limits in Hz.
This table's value 7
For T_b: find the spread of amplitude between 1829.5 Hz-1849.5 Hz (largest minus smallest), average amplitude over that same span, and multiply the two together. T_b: 605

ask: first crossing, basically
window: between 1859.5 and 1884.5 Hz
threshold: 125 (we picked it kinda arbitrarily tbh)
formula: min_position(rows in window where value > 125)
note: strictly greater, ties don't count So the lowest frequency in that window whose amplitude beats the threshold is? 1877.0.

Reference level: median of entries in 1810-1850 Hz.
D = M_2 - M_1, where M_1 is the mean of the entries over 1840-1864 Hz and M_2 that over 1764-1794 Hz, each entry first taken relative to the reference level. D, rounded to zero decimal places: -19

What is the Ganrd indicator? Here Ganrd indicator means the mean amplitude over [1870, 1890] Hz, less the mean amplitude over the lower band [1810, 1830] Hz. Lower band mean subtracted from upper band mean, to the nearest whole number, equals -12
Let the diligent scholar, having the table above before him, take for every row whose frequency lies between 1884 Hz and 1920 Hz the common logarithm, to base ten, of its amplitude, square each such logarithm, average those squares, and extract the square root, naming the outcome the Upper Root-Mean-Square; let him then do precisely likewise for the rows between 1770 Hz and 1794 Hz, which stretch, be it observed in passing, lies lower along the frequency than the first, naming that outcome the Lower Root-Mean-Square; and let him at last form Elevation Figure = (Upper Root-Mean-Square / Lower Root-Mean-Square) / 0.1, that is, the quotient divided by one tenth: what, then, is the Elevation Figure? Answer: 10.4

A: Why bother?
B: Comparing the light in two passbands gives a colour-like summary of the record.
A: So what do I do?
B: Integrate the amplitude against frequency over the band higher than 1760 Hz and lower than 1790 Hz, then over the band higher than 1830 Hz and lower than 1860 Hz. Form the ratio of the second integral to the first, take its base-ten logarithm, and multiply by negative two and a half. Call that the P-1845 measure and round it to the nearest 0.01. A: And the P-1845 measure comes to -0.20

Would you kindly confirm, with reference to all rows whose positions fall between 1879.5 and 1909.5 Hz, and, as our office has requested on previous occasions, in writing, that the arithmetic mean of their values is 124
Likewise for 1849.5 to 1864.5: 117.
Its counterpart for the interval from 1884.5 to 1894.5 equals 124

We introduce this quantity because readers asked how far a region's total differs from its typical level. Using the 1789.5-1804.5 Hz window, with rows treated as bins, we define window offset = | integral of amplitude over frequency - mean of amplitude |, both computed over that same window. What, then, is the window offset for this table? 1538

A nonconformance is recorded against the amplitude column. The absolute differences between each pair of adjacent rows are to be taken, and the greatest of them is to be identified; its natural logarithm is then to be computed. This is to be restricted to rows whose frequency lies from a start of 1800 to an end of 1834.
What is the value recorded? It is 2.4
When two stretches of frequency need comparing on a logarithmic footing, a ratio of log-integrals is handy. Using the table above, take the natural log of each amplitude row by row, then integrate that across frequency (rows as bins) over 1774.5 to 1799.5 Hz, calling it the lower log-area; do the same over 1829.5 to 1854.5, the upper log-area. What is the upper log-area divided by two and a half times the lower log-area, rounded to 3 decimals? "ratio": 0.415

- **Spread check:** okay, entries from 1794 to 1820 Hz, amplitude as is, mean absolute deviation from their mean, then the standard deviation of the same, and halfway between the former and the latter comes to 10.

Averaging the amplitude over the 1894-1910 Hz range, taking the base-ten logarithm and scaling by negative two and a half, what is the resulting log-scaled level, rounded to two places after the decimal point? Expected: -5.22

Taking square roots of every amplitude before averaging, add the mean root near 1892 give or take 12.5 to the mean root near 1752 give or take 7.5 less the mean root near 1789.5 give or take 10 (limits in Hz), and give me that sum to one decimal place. 12.6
